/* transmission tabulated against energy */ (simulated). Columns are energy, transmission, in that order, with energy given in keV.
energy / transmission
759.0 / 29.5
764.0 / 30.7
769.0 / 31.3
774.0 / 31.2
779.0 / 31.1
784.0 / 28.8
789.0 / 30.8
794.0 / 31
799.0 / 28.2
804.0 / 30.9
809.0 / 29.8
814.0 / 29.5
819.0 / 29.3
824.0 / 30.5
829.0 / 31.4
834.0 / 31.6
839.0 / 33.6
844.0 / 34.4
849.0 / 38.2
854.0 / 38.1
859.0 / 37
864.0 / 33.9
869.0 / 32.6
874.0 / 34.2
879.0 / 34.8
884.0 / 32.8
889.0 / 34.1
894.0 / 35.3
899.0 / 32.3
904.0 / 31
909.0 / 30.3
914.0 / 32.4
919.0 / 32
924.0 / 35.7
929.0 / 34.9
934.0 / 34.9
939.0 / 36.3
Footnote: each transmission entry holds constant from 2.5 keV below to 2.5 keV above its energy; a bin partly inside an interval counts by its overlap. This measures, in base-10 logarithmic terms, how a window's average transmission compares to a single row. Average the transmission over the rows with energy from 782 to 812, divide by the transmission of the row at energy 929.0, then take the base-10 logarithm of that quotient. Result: -0.067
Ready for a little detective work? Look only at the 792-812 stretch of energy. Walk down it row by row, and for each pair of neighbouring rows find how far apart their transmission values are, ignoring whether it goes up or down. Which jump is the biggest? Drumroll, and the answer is 2.80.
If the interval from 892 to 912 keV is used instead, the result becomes 3.00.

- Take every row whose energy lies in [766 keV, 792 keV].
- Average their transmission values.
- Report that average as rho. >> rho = 30.6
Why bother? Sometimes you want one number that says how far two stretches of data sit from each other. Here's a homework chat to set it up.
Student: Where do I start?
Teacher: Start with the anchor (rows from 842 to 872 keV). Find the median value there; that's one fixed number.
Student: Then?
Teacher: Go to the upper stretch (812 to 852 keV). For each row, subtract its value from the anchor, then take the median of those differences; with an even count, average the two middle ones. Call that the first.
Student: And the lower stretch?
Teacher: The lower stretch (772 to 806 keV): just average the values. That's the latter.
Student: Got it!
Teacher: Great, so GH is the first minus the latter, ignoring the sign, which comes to 26.1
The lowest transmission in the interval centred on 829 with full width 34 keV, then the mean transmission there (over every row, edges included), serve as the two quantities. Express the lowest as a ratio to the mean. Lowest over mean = 0.931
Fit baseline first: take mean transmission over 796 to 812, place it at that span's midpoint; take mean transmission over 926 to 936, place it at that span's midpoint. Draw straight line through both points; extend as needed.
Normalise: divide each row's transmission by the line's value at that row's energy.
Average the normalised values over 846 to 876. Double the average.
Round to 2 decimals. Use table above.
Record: 2.23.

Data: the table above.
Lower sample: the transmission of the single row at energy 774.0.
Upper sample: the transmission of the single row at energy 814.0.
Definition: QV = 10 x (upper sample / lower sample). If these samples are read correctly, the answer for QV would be 9.5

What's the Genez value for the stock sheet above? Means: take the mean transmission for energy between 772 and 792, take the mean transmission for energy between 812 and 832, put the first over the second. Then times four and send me 4.0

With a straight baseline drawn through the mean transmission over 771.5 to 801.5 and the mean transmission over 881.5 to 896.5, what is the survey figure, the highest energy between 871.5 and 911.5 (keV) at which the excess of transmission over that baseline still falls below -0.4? 909.0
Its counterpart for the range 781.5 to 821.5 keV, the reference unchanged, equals 819.0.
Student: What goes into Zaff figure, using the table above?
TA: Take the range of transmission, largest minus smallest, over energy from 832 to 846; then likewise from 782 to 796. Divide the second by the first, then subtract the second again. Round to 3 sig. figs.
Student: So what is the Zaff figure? -1.41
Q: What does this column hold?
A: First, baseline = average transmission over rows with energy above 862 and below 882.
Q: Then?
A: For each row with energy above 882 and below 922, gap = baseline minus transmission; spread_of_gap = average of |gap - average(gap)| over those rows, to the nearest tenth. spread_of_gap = 1.2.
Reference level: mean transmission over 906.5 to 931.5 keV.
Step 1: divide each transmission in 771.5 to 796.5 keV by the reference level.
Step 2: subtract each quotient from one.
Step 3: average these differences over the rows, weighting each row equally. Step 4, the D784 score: 0.08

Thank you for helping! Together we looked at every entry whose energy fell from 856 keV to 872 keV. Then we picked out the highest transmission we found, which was 37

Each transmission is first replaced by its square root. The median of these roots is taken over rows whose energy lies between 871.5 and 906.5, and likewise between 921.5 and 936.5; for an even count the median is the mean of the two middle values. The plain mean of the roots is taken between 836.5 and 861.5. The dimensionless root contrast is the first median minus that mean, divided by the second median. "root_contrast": -0.030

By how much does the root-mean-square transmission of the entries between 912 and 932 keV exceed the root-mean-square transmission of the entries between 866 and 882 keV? 0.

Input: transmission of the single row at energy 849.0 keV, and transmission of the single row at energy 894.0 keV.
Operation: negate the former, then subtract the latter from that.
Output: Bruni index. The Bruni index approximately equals -73.5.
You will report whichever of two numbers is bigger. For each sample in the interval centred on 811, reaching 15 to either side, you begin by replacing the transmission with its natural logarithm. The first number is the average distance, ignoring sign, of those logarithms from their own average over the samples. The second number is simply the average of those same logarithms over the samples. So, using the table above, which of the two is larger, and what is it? 3.39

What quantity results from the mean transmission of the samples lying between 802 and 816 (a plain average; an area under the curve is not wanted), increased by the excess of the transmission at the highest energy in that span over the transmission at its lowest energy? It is 28.7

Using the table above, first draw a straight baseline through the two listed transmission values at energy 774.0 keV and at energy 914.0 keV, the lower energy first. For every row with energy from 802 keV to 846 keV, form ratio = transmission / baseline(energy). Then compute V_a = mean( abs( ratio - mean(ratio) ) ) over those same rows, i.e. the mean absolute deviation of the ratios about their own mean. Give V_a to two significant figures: 0.040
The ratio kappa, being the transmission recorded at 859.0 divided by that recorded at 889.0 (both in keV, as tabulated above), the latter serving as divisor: 1.09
